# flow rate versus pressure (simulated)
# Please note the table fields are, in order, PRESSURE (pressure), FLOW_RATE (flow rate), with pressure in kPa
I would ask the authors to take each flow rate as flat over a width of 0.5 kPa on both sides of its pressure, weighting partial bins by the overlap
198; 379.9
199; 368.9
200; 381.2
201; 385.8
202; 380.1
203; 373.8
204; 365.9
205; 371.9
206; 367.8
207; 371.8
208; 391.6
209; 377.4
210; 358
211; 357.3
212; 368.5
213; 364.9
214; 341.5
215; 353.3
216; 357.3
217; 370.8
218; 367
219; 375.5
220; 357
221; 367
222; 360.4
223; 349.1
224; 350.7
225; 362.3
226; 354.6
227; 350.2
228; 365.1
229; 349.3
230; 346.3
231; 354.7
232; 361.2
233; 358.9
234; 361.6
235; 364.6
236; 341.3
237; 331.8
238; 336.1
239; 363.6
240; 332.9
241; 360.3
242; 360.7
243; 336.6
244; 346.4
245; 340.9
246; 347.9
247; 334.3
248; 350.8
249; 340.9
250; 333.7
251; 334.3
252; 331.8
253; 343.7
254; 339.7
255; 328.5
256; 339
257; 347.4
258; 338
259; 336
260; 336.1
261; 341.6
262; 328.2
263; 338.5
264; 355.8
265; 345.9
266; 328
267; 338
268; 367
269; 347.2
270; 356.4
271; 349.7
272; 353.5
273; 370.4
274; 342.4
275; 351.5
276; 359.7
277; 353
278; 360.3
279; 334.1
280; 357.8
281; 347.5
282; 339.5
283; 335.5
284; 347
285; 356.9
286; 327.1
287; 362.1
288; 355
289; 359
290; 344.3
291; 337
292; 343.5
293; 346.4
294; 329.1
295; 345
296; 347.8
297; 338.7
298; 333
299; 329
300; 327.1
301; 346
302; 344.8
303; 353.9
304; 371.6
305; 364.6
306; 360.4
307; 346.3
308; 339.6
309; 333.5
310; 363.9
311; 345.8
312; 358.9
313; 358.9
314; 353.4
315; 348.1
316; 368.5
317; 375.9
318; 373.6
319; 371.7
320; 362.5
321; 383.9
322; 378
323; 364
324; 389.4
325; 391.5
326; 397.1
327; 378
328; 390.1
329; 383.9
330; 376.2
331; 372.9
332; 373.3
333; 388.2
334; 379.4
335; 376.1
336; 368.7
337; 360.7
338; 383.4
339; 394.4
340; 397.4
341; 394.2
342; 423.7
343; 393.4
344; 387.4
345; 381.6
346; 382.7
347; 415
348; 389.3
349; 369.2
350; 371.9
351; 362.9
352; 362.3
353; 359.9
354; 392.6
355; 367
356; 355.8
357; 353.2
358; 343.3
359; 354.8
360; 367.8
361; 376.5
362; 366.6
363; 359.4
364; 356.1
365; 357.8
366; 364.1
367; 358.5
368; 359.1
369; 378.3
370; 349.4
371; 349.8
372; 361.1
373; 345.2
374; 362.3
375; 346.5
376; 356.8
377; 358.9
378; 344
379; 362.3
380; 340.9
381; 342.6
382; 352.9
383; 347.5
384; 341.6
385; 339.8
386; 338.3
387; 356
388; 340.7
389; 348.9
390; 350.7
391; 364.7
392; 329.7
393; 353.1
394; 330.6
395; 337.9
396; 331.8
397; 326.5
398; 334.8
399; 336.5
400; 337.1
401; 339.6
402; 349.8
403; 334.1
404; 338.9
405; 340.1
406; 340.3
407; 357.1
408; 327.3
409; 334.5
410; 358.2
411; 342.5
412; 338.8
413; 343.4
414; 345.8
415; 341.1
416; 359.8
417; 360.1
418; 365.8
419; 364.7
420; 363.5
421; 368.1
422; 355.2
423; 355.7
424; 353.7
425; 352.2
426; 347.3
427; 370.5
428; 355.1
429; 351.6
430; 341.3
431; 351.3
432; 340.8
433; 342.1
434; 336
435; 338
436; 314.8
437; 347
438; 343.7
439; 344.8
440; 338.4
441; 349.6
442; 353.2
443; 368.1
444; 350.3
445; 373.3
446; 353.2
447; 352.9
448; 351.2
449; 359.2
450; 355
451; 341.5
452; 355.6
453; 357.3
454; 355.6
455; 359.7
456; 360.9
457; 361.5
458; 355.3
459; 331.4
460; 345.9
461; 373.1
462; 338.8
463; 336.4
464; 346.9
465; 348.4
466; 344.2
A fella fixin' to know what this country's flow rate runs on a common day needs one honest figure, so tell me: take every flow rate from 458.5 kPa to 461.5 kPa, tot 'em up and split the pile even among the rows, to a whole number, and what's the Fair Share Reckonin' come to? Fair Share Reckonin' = 350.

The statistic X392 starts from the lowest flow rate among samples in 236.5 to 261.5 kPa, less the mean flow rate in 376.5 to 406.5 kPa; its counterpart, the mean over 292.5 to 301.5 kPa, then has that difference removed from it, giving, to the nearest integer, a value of 353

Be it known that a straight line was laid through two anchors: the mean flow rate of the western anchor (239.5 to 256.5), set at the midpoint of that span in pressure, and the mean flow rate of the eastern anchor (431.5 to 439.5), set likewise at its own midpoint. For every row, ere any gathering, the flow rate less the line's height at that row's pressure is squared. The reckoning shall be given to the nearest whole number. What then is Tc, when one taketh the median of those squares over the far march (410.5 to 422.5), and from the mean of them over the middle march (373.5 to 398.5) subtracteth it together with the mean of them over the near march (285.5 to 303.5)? -320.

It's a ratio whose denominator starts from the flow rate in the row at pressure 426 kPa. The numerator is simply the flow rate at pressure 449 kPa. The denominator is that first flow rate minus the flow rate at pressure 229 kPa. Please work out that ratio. -180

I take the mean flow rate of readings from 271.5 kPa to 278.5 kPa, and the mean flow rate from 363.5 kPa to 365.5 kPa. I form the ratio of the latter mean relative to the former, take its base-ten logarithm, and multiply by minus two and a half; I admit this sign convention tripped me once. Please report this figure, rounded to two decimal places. 0.00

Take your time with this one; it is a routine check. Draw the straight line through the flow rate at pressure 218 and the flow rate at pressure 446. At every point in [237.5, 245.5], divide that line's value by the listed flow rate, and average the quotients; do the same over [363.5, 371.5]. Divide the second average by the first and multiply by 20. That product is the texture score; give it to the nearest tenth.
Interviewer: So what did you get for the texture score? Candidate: 18.9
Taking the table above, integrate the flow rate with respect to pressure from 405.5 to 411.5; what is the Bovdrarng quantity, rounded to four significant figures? 2060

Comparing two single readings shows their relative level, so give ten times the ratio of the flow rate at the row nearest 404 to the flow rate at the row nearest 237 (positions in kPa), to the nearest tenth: 10.2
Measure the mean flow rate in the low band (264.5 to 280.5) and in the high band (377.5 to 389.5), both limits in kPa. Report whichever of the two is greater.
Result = 351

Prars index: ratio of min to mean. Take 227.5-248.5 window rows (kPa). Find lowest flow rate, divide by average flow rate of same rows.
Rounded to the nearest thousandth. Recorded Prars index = 0.949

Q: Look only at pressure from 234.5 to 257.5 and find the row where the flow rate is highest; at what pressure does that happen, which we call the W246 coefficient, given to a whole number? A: 235 kPa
